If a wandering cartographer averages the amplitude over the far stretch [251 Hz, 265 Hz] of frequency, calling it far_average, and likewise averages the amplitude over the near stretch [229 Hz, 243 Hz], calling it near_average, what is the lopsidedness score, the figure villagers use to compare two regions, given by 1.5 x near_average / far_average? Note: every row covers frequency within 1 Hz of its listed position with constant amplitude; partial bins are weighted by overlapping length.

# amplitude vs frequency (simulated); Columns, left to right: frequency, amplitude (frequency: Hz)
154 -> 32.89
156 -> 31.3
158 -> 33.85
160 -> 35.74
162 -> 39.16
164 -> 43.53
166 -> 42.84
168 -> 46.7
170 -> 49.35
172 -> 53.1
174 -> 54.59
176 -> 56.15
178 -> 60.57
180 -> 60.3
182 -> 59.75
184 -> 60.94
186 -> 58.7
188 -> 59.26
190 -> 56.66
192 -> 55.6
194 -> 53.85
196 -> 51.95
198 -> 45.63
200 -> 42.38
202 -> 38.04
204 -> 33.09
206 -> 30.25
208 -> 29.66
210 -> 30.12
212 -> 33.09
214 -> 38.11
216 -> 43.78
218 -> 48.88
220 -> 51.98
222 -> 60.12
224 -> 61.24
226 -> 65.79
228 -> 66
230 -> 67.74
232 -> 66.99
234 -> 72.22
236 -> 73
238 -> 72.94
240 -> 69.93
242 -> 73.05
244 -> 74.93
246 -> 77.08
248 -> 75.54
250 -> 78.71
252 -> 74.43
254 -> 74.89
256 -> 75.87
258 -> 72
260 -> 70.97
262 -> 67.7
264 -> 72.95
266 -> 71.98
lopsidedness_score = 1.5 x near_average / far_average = 1.5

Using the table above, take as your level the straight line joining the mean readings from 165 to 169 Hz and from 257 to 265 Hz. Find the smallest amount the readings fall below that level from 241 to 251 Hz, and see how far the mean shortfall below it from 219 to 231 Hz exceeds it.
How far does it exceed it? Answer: 10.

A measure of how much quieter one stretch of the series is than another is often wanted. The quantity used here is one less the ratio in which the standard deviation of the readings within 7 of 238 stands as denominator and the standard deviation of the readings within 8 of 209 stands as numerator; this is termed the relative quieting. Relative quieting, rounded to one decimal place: -0.9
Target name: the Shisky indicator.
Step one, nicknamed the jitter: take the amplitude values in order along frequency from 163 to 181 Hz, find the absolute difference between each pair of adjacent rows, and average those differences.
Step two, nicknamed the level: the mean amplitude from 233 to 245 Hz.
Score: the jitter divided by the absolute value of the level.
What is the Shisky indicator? 0.0321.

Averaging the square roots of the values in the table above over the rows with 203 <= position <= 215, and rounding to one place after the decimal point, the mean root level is 5.7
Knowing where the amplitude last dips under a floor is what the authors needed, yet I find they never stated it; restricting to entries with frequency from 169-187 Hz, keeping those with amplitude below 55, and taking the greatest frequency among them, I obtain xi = 174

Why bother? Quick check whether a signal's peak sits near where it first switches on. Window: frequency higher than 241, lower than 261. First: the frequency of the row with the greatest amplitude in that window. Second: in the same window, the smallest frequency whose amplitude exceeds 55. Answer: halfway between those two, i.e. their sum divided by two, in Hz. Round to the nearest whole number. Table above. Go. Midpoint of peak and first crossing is 246 Hz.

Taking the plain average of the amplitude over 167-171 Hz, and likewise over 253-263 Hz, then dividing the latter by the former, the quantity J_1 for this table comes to 1.51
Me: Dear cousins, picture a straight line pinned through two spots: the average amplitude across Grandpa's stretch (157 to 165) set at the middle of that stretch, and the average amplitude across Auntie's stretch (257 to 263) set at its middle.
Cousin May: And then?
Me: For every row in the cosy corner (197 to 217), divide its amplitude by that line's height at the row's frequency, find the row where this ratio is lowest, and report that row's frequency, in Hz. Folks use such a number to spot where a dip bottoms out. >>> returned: 208 Hz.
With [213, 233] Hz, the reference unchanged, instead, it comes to 214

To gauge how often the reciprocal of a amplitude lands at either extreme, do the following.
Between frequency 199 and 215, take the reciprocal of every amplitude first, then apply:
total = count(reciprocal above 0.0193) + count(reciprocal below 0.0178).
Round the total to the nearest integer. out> 8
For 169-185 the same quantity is 5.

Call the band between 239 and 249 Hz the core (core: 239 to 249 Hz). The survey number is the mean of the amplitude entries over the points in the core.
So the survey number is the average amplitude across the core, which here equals 74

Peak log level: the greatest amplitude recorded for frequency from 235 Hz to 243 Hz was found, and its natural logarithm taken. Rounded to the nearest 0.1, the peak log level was 4.3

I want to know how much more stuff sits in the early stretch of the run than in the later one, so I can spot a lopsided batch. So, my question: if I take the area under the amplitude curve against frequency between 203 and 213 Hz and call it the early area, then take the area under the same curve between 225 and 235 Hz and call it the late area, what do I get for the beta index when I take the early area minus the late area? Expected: -365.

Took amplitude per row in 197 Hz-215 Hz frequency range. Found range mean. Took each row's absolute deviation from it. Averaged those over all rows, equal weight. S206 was 4.8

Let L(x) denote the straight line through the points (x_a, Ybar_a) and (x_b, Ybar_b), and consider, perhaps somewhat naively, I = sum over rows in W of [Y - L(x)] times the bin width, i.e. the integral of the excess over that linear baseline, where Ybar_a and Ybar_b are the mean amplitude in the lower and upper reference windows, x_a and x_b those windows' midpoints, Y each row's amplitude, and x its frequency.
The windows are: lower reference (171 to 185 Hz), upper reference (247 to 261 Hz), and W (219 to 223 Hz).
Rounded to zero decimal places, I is -45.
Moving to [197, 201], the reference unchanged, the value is -74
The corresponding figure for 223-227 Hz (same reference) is -19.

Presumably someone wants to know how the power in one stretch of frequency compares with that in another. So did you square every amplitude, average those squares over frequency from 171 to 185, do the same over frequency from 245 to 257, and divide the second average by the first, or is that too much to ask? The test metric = 1.72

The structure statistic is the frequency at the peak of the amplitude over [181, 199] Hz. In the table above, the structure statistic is 184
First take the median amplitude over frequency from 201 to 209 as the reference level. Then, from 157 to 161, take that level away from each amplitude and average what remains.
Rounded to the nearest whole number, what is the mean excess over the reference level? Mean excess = 3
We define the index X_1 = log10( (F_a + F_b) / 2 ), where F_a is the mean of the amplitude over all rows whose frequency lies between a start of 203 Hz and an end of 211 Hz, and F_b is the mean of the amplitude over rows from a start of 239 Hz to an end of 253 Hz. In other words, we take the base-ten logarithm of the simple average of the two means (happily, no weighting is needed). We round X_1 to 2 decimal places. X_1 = 1.72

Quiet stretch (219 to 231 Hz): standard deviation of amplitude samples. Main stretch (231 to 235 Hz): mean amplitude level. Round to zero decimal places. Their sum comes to 75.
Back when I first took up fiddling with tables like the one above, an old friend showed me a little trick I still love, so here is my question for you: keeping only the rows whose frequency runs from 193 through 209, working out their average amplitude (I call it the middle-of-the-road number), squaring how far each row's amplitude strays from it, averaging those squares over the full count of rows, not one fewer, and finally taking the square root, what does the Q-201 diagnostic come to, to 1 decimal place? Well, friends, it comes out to 8.8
